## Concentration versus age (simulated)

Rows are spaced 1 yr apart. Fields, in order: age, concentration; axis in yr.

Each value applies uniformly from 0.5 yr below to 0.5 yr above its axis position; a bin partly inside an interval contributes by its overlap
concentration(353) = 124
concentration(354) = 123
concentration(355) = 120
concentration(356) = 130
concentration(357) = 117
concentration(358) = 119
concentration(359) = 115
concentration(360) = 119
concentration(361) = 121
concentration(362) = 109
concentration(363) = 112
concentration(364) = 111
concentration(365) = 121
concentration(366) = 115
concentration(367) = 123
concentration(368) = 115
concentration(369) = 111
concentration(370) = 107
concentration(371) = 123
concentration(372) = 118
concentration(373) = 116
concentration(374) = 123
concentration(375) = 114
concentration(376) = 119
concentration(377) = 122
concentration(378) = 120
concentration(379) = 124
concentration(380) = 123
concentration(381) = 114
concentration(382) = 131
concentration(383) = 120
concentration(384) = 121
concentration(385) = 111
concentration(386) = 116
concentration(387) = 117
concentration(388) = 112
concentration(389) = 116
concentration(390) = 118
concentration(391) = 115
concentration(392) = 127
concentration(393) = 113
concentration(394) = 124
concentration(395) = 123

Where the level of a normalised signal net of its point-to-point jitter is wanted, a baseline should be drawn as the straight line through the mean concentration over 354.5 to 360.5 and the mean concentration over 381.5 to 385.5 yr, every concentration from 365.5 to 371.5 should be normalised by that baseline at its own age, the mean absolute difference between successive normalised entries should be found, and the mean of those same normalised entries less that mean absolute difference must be 0.89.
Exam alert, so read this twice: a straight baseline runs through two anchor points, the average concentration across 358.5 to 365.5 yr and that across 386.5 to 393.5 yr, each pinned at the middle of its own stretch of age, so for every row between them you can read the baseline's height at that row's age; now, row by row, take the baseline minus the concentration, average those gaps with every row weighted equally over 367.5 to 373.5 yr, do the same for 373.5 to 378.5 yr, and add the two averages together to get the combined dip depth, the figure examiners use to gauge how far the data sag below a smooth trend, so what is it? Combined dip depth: -2.6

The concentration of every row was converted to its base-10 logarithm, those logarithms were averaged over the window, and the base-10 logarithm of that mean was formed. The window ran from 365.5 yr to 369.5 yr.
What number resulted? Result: 0.315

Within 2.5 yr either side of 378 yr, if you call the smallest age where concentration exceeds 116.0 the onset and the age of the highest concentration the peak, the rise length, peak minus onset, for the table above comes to 3 yr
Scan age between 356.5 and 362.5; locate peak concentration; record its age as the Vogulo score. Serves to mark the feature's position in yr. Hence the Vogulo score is 361 yr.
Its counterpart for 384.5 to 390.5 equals 390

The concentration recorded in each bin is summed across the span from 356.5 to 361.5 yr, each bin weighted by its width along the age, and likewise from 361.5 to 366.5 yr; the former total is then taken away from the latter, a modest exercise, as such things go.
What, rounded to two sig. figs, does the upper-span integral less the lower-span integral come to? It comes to -23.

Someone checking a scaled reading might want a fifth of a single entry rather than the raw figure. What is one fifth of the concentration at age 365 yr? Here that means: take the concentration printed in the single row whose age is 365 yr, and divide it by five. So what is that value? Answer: 24.2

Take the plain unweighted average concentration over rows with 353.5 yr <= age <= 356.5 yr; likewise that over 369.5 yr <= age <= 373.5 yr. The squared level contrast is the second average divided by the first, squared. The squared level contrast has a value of 0.87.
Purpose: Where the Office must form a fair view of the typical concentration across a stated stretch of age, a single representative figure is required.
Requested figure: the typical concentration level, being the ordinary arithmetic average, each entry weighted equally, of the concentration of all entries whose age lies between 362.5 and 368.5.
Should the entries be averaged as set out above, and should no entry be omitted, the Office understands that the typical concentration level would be 116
